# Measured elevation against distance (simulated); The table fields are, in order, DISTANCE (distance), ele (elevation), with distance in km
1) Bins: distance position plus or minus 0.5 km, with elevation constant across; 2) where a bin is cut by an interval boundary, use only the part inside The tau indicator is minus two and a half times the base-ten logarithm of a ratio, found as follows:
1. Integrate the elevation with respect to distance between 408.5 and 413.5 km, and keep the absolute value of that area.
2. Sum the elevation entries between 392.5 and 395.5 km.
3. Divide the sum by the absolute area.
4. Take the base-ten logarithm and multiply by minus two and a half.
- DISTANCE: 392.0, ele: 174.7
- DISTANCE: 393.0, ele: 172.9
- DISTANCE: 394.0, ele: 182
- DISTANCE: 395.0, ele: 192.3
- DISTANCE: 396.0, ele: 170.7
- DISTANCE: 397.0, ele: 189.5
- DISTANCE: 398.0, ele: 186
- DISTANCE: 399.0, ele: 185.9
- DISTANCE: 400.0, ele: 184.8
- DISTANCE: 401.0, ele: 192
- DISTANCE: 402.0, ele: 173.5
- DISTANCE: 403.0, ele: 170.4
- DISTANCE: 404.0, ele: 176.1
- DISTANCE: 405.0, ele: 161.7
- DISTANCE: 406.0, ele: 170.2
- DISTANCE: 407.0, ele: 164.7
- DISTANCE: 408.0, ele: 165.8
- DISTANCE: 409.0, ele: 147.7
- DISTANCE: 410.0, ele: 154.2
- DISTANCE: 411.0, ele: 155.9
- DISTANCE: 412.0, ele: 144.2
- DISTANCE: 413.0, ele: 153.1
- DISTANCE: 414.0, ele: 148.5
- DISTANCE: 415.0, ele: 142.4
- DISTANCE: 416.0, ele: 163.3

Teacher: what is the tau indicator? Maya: 0.3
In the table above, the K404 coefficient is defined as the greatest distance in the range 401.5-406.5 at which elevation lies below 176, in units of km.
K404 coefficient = 406.0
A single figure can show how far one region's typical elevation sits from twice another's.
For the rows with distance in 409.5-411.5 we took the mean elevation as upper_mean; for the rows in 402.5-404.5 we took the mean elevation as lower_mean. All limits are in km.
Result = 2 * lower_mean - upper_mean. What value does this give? 191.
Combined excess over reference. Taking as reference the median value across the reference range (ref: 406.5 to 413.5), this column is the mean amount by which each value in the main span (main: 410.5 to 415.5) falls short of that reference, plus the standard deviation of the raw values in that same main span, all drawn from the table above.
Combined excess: 11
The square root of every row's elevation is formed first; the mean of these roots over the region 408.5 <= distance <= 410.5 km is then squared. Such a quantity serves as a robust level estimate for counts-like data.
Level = 151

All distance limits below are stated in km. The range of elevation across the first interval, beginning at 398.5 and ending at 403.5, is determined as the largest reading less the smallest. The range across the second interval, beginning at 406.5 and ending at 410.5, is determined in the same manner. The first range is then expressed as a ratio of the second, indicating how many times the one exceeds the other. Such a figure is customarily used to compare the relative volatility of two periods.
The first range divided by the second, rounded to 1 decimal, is 1.2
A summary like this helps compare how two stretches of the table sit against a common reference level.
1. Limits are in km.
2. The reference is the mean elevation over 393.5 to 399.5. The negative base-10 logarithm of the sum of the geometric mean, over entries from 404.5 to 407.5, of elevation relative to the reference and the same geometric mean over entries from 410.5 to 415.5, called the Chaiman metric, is -0.231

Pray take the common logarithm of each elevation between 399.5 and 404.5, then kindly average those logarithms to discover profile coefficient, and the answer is 2.25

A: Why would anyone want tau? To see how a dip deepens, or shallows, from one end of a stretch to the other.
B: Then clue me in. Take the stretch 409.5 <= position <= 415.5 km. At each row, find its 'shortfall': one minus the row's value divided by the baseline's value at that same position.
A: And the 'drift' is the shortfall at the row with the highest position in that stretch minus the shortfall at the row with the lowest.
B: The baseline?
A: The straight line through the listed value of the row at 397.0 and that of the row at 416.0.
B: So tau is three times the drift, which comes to 0.10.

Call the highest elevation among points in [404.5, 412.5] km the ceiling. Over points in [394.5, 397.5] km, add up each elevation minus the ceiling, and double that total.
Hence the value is 84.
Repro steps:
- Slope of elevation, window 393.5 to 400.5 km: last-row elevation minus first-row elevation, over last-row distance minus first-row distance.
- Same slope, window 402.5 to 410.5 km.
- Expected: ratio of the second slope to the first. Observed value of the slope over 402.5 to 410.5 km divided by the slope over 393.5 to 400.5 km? -5.0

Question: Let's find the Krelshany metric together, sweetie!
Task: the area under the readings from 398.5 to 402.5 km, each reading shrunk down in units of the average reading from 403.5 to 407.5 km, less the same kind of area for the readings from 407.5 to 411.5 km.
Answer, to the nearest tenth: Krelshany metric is 0.7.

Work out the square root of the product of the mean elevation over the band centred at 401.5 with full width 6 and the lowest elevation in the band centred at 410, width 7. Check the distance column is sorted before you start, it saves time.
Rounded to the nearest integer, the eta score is 161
